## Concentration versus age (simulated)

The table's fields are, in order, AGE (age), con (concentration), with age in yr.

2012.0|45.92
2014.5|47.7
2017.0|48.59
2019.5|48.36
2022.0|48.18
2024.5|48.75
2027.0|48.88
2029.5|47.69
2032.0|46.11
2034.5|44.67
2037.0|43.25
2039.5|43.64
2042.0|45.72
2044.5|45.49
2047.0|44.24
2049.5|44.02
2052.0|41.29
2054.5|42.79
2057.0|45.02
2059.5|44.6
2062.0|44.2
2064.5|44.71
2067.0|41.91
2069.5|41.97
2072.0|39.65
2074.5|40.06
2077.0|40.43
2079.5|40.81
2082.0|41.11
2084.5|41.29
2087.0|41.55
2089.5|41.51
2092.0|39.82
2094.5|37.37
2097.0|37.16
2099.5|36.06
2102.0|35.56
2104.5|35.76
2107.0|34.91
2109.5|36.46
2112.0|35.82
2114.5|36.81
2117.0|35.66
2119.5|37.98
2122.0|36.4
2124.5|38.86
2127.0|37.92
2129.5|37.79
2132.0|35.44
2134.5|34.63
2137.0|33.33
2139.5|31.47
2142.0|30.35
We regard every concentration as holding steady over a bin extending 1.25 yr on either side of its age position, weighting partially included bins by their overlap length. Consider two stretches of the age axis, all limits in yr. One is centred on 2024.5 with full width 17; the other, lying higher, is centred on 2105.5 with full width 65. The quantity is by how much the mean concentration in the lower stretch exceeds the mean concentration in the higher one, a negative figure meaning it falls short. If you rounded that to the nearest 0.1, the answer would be 10.4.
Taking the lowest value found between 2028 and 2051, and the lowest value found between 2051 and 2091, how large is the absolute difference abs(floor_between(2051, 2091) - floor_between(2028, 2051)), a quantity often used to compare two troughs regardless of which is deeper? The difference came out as 3.6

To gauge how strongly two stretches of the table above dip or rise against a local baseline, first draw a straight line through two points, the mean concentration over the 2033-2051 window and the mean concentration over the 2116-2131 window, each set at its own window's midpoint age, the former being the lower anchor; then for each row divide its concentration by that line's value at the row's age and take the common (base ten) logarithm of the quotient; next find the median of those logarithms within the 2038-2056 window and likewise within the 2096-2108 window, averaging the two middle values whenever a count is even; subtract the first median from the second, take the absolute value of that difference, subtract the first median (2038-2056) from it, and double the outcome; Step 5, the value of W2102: 0.08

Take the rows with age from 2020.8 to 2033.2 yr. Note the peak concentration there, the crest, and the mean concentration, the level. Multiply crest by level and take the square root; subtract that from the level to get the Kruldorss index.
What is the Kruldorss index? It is -0.5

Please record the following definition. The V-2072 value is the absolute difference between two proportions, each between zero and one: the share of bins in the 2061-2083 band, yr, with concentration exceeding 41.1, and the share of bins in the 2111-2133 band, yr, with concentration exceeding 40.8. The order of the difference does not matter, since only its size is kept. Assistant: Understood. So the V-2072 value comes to 0.56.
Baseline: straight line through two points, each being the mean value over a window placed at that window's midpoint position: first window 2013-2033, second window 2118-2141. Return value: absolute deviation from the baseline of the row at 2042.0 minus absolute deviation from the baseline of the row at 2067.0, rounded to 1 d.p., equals -1.0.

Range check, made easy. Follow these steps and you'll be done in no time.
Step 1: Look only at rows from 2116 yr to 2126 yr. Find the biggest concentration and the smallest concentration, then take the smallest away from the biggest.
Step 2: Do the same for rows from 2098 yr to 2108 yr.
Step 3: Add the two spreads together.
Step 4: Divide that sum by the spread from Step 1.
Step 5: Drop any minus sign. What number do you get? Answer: 1.36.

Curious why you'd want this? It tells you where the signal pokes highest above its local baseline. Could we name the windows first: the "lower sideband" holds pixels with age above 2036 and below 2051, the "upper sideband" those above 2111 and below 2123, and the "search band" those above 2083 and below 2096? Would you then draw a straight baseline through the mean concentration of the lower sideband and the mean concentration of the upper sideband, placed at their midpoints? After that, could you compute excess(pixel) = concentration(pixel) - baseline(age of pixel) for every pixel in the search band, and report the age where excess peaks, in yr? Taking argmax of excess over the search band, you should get 2089.5 yr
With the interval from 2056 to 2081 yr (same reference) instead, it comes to 2064.5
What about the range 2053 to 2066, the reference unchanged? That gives 2064.5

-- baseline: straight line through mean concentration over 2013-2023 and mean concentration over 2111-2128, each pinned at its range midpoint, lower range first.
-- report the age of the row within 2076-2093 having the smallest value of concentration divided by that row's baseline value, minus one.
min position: 2077.0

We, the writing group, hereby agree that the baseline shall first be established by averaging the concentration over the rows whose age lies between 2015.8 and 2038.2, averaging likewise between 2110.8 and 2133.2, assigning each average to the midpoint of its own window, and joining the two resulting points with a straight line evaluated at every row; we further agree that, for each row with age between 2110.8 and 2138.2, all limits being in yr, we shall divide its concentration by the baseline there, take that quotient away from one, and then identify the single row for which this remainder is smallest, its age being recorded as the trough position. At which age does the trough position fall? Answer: 2124.5 yr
